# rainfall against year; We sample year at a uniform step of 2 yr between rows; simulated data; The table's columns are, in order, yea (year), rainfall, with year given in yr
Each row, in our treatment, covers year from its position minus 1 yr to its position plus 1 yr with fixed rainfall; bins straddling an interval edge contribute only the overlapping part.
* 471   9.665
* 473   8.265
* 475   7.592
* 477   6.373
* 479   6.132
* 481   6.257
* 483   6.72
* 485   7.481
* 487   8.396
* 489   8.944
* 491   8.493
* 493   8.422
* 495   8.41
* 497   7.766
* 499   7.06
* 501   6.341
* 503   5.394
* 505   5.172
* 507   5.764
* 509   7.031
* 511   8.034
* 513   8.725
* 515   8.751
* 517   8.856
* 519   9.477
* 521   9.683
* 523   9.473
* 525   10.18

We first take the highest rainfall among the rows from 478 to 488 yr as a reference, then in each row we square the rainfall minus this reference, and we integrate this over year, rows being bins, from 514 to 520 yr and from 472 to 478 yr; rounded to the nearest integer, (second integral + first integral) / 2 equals 6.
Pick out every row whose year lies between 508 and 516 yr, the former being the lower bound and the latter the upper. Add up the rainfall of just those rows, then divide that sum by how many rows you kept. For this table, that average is 8.1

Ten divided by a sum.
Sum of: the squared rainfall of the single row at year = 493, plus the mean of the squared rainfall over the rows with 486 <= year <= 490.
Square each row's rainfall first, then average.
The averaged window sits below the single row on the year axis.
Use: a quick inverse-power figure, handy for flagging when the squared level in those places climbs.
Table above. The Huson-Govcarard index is 0.068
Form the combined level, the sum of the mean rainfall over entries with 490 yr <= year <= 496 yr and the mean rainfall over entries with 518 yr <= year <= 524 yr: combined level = 18.0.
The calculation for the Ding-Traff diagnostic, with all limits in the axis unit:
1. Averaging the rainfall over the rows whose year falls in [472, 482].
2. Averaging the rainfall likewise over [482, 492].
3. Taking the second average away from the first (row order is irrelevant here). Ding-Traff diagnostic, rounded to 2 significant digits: -1.1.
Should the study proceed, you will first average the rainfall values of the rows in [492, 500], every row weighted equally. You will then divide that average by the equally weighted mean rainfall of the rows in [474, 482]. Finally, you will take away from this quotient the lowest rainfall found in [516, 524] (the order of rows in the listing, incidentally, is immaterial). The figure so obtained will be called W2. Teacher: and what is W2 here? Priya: -7.65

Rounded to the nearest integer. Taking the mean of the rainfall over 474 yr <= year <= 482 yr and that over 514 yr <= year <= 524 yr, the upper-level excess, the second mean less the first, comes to 3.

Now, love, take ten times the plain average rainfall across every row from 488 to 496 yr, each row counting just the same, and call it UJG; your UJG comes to 86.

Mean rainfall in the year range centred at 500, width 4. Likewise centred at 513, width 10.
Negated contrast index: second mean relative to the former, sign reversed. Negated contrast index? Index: -1.24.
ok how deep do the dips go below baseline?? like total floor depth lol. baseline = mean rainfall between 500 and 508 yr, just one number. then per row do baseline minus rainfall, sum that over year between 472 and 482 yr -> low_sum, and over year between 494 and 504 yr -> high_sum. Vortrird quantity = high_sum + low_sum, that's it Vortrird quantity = -13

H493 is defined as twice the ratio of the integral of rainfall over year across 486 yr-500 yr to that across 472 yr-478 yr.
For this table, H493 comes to 5.2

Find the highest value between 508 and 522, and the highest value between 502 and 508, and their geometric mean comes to 7.5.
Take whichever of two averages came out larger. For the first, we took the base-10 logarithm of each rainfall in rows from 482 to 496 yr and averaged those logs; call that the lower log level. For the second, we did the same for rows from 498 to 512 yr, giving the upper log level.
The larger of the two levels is 0.908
